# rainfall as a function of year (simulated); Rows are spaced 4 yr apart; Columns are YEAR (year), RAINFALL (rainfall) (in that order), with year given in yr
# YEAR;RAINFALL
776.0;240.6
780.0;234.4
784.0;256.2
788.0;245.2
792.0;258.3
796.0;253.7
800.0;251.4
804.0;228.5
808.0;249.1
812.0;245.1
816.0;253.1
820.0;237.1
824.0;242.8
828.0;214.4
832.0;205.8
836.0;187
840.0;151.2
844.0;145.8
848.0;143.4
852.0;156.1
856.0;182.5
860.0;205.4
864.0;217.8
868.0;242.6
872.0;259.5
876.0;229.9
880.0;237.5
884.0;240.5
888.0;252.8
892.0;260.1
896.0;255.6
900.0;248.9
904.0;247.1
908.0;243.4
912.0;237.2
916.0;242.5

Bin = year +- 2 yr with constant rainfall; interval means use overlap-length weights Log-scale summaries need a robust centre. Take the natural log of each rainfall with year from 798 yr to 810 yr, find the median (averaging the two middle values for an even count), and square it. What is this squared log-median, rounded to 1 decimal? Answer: 30.4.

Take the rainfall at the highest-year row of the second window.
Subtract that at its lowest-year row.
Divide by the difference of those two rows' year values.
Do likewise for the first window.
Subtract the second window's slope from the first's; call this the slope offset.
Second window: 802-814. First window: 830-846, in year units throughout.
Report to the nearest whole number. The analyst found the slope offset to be -7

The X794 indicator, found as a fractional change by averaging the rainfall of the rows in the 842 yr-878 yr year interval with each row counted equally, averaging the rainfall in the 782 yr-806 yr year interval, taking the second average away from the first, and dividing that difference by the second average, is -0.20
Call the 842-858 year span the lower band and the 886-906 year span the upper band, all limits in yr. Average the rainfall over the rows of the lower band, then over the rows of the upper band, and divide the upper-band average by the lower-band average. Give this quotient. 1.61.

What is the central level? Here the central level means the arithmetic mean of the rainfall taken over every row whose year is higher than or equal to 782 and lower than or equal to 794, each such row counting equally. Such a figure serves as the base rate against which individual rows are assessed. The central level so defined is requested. 253.2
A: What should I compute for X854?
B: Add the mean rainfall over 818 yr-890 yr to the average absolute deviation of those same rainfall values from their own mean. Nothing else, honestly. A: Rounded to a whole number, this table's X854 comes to 241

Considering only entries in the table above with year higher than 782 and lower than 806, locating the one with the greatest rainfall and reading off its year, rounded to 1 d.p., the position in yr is 792.0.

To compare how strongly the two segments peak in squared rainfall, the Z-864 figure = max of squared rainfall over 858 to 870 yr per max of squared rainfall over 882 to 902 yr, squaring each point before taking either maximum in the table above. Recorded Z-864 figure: 0.87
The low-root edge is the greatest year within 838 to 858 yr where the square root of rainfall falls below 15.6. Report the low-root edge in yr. 856.0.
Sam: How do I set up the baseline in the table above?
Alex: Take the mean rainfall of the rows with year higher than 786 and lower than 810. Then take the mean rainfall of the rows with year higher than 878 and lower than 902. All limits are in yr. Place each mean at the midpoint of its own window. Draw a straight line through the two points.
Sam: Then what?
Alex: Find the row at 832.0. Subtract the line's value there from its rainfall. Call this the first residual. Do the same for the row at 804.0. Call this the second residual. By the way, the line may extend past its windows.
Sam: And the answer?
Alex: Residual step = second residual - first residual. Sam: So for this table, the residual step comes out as 23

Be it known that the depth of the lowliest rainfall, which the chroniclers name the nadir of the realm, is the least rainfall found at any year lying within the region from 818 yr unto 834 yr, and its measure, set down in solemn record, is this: 205.8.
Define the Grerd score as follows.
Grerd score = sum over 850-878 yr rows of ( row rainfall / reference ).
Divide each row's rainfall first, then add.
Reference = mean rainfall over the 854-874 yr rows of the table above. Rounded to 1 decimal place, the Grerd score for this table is 6.7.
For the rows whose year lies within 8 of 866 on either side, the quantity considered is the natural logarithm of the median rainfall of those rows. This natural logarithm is 5.44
